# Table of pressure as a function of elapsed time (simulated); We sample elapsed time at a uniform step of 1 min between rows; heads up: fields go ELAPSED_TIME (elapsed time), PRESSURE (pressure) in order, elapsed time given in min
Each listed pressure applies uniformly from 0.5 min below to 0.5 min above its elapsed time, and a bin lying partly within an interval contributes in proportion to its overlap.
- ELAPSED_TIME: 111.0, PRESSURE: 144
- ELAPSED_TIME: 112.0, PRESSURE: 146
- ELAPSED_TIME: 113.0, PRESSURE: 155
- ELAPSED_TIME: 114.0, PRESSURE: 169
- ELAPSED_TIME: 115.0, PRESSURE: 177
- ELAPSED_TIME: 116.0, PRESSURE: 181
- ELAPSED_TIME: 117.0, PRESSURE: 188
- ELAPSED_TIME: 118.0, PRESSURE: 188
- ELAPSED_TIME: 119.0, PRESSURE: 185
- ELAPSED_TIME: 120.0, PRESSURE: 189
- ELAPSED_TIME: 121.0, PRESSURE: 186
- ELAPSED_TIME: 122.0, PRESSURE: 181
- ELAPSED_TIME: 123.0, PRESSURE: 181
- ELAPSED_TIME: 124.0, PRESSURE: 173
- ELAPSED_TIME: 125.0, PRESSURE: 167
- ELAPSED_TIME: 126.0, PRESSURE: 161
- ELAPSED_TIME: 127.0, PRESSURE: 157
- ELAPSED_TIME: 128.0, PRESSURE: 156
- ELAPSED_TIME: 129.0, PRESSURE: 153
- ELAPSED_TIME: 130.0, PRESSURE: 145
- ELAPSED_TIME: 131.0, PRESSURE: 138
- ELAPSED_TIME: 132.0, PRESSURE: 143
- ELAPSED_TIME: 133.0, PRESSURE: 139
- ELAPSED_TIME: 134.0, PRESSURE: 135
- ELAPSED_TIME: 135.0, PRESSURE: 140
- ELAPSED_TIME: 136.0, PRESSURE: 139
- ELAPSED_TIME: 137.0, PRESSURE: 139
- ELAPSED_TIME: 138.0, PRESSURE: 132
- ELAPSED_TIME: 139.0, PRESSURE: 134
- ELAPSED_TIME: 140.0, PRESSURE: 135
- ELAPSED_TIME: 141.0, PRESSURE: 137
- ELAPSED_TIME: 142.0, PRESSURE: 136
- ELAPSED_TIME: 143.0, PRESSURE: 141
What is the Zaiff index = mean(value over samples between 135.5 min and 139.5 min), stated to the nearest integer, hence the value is 136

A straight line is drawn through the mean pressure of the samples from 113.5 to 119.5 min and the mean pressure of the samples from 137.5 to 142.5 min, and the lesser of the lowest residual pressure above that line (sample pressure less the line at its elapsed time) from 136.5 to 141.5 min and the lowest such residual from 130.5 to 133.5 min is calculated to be -14.6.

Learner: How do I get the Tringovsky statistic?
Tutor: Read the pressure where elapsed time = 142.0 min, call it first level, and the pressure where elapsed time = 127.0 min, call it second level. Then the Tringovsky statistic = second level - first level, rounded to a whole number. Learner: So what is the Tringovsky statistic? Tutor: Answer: 21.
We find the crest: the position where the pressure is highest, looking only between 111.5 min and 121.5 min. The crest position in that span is 120.0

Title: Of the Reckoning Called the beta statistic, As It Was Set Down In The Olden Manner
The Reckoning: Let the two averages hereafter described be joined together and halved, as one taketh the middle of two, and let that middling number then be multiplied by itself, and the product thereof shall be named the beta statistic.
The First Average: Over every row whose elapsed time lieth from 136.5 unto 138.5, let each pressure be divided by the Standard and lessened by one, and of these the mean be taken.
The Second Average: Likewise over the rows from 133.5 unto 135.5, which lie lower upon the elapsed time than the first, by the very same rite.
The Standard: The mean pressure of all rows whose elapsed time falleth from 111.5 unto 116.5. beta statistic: 0.031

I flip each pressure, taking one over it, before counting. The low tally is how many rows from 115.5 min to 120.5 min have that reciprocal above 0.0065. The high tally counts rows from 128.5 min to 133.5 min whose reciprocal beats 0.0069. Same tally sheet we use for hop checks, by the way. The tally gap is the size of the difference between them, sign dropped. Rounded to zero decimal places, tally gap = 3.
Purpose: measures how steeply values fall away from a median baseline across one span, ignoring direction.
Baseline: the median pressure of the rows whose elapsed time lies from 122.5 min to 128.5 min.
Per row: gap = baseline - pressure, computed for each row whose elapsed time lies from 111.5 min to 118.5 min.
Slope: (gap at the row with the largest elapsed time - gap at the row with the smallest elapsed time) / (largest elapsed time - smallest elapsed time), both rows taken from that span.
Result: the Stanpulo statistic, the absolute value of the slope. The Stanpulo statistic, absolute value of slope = 7.0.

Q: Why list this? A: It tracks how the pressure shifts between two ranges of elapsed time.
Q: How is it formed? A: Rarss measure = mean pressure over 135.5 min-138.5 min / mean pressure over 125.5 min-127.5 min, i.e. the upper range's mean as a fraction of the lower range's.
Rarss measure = 0.86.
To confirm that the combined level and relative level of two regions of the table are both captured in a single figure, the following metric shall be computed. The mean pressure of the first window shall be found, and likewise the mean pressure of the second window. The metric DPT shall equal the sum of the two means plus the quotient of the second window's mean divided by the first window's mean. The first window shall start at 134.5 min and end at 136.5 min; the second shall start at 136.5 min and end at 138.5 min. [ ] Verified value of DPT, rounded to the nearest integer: 276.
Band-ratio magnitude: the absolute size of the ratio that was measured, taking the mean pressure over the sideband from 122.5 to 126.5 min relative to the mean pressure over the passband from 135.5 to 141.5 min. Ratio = 1.25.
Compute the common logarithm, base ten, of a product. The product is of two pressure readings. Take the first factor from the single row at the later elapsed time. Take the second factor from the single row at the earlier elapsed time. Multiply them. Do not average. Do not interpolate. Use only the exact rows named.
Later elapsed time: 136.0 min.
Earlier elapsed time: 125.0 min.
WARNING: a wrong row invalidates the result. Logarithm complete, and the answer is 4.37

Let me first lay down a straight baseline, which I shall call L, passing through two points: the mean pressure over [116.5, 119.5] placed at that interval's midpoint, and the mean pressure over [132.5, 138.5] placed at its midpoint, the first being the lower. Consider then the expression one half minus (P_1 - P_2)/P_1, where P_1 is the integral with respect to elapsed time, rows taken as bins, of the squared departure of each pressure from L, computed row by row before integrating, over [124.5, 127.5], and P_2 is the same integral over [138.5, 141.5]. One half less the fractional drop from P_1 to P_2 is 12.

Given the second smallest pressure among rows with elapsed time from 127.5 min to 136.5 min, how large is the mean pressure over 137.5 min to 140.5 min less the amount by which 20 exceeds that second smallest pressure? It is 252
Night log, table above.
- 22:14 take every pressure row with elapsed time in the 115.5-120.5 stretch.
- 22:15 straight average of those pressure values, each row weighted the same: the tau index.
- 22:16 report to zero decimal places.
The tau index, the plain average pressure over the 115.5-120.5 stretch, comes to 186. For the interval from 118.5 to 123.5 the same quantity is 184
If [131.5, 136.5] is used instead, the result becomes 139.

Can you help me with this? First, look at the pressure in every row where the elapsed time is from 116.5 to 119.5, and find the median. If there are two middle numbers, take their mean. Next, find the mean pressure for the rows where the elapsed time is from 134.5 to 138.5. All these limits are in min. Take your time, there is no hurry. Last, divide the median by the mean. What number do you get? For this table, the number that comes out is 1.37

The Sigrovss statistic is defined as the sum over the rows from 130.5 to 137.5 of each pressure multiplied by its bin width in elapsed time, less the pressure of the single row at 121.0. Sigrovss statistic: 787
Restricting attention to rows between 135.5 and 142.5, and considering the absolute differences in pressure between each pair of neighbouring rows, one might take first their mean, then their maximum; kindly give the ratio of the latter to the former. 3.23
